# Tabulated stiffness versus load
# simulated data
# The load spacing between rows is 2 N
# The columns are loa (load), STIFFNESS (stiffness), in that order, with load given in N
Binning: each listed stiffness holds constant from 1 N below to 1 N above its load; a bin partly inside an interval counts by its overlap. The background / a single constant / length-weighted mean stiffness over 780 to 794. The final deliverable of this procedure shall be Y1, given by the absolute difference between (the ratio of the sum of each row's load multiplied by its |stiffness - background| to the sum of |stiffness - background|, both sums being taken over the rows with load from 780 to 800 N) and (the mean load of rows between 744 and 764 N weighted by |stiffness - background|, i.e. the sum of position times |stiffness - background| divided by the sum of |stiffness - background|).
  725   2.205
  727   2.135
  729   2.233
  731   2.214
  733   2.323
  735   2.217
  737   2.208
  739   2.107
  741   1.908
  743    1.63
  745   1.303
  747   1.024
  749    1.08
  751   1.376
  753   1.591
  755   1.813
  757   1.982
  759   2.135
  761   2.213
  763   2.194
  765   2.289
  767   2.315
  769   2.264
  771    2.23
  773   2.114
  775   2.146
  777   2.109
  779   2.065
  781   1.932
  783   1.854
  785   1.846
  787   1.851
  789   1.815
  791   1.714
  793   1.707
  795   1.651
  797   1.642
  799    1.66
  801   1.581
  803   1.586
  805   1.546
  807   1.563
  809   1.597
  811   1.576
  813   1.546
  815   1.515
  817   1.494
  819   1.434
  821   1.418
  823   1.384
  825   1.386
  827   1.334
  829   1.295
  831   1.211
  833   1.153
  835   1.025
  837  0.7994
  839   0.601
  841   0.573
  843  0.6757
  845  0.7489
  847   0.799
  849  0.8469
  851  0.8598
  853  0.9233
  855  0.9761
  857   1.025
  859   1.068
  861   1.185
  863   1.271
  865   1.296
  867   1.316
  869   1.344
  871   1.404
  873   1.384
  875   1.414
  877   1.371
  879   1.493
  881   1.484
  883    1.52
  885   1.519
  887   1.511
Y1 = 40.3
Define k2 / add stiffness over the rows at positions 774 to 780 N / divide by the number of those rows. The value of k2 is 2.1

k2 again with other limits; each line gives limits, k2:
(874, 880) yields 1.4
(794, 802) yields 1.6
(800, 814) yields 1.6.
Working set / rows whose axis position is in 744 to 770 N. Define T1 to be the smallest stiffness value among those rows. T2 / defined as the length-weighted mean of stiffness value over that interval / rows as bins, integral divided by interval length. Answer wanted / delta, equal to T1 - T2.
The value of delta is -0.79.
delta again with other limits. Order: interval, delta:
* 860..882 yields -0.18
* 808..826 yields -0.10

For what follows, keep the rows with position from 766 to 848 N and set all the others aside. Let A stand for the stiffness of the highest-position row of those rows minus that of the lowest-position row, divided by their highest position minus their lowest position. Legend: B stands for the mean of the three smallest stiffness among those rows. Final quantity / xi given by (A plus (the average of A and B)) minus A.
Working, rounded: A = -0.019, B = 0.6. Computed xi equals 0.3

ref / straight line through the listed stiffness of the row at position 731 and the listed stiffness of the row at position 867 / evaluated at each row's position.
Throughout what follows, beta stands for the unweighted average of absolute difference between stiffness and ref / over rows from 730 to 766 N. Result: 0.34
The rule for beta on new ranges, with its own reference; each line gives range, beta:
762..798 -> 0.15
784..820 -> 0.12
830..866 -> 0.49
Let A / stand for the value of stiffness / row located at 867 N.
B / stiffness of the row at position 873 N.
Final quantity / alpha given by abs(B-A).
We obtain 0.07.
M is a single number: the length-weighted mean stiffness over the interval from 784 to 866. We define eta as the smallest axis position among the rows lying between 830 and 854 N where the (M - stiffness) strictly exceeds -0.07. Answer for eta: 831 N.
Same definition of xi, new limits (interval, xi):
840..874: 0.3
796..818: 0.8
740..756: 0.6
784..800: 0.8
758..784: 1.0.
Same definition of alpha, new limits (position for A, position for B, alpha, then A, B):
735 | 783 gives 0.36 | 2.217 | 1.854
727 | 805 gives 0.59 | 2.135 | 1.546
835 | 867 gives 0.29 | 1.025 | 1.316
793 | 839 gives 1.11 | 1.707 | 0.601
